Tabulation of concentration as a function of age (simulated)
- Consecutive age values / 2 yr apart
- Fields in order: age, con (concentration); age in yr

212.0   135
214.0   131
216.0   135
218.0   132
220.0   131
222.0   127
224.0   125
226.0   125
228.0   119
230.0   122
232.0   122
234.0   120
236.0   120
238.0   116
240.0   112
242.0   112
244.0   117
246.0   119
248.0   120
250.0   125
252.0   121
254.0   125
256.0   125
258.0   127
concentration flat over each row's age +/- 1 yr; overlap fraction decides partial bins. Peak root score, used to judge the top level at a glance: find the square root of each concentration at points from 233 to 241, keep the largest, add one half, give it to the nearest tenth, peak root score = 11.5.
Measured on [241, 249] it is 11.5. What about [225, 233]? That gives 11.7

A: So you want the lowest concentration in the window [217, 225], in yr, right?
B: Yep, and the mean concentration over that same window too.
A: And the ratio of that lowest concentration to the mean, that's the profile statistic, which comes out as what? 0.971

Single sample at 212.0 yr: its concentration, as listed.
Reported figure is 135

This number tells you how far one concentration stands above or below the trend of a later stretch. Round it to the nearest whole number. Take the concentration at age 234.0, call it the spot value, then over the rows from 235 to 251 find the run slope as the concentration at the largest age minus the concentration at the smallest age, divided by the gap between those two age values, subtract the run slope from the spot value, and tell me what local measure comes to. 120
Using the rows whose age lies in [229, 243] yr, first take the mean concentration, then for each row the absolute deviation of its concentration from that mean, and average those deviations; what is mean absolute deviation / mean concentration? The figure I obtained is 0.032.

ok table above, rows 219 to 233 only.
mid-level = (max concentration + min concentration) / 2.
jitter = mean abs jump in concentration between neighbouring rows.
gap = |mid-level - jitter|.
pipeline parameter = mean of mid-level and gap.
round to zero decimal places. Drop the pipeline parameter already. 124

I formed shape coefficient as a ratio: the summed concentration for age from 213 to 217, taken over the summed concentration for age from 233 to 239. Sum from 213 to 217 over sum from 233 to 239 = 0.7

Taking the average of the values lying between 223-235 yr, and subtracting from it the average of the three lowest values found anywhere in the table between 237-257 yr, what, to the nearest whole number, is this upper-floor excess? 9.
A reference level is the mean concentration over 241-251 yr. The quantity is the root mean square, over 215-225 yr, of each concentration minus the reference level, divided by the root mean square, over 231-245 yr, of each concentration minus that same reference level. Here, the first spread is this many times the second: 3.0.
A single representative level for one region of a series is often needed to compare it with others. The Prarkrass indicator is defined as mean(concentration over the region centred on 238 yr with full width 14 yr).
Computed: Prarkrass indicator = 117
